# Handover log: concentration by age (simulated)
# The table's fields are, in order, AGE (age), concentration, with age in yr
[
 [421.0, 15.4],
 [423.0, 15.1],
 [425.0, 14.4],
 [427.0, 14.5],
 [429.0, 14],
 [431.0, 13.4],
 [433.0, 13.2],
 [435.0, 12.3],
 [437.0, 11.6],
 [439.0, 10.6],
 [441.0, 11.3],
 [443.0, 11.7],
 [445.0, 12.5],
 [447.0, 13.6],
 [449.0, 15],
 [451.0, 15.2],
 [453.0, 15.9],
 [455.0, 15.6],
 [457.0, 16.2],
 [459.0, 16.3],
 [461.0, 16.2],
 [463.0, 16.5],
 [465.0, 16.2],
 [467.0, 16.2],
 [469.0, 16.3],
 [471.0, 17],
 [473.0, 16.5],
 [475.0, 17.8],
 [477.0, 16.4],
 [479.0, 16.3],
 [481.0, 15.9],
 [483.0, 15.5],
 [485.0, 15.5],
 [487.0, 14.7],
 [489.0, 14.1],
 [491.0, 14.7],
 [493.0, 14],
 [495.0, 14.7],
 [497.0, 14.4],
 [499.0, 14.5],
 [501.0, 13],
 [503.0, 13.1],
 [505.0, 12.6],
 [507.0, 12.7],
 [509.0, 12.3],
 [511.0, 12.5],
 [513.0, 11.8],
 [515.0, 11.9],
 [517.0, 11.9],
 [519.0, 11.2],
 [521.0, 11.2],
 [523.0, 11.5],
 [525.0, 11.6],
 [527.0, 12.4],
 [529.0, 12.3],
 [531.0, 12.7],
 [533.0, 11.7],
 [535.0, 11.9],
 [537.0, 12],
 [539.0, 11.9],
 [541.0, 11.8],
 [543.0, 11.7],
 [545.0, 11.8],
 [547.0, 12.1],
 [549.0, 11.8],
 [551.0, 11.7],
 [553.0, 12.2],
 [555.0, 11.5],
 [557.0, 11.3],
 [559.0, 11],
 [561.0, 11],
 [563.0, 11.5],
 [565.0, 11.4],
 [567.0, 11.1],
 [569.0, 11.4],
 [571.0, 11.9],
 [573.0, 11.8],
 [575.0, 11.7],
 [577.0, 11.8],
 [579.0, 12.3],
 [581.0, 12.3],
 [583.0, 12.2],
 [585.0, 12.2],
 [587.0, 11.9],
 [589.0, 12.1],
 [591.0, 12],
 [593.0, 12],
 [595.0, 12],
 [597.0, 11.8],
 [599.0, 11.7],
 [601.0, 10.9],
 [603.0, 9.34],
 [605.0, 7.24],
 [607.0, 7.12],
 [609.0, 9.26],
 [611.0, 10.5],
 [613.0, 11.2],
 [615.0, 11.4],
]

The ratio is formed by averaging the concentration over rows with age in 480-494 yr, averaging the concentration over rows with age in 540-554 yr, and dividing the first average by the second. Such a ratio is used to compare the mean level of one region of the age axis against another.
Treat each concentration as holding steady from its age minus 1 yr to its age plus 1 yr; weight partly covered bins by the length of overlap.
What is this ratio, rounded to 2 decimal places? 1.26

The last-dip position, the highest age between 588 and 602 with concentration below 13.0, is 601.0 yr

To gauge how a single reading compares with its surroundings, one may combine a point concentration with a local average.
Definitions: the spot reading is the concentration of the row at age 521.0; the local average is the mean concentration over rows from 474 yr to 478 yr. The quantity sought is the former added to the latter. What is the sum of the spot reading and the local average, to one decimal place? 28.3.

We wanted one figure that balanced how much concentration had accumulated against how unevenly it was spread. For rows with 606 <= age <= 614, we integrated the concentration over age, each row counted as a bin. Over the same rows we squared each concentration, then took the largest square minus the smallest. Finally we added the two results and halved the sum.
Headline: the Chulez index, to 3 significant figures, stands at 75.5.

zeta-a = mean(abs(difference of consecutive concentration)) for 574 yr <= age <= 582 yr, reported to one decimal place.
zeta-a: 0.2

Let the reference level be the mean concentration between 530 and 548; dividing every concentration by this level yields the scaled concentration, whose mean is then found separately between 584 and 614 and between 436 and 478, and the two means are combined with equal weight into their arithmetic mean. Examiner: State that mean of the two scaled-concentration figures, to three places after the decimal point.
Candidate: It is 1.076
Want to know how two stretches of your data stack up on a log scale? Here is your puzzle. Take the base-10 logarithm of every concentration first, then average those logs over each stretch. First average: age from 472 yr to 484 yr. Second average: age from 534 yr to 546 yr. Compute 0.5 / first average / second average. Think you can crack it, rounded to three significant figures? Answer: 0.383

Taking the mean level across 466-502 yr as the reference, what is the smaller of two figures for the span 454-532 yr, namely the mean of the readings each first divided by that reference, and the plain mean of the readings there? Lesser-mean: 0.93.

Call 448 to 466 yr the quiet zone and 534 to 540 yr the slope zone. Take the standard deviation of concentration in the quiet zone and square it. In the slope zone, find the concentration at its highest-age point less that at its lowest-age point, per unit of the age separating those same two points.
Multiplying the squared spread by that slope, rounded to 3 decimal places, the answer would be 0.000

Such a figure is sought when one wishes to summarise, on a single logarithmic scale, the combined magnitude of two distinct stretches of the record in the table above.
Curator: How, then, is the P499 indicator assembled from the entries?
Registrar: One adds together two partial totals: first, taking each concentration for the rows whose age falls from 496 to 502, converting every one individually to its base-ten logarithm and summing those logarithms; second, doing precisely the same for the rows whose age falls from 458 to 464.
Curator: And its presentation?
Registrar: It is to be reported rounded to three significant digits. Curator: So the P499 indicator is 7.07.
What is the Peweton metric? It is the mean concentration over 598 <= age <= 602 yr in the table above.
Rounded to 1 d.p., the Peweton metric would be 11.3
